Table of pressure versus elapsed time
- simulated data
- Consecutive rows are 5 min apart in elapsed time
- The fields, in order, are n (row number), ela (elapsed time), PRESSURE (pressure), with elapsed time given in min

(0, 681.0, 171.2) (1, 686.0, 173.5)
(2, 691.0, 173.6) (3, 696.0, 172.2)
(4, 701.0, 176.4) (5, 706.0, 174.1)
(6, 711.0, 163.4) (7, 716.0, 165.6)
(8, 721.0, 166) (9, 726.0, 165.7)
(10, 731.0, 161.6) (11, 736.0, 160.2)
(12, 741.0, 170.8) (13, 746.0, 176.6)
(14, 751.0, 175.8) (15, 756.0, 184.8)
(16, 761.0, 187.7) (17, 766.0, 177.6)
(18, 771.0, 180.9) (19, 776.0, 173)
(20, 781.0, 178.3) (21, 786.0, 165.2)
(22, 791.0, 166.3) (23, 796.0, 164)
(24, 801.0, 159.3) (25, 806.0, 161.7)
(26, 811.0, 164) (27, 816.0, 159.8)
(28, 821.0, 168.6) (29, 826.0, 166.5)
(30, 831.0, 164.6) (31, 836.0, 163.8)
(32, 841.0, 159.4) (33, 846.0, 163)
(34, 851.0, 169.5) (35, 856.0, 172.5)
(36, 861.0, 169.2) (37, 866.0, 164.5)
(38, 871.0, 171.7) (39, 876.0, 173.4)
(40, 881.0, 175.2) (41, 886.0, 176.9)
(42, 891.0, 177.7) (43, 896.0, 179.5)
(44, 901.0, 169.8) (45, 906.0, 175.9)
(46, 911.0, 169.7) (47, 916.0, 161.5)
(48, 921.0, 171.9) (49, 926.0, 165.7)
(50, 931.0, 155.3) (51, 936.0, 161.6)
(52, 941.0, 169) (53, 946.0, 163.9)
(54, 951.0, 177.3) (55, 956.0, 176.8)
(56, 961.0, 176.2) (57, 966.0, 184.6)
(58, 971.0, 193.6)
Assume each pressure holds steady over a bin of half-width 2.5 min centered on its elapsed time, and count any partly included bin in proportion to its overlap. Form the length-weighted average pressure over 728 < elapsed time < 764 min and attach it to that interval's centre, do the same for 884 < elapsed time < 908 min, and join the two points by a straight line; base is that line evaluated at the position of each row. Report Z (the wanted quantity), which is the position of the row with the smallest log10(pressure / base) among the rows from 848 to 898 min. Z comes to 866.0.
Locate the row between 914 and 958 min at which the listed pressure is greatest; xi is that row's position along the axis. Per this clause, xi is 951.0 min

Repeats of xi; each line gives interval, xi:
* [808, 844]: 821.0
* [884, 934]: 896.0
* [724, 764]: 761.0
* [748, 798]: 761.0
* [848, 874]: 856.0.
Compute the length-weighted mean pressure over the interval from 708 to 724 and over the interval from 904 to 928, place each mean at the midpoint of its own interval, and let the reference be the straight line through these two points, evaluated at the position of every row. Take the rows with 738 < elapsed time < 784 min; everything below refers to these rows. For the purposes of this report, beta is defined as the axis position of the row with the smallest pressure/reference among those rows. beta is 741.0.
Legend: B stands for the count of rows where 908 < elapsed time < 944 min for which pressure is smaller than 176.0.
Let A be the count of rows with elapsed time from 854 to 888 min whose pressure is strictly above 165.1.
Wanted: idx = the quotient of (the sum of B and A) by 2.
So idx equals 6.5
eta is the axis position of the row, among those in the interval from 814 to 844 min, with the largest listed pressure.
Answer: 821.0 min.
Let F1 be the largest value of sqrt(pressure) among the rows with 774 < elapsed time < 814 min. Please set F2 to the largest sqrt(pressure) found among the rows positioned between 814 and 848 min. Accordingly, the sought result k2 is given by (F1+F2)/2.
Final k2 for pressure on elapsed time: 13.17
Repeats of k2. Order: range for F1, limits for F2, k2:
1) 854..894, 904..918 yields 13.30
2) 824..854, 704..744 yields 13.11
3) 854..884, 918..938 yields 13.17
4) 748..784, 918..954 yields 13.51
